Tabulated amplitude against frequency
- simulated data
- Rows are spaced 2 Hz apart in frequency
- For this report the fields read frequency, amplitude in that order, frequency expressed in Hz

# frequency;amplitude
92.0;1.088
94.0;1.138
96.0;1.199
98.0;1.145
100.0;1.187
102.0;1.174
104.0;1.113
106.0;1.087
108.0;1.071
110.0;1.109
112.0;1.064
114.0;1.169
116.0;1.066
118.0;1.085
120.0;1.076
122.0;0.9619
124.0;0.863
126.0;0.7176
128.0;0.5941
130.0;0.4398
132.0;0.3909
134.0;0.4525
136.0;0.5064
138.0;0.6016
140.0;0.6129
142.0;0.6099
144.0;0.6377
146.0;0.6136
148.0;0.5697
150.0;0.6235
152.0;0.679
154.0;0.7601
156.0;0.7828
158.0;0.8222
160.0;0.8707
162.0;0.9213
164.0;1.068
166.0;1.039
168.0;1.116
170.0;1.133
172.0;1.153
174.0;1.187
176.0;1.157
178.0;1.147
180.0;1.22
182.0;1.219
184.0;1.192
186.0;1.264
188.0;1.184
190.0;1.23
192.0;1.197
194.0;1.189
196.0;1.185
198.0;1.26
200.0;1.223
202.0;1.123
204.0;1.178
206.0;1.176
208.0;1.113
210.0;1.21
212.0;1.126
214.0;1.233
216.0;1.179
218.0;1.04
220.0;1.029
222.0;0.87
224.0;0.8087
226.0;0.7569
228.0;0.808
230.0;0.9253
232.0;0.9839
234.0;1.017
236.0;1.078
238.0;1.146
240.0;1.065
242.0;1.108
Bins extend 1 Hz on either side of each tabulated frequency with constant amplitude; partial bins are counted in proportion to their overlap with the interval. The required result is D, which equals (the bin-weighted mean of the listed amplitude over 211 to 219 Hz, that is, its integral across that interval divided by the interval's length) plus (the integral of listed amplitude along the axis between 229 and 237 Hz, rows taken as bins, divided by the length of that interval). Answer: 2.1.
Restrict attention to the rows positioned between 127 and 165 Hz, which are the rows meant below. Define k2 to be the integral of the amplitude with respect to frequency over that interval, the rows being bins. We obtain 25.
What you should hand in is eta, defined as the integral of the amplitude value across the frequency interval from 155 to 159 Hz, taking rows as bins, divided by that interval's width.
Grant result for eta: 0.80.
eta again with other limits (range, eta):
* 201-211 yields 1.16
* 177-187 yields 1.21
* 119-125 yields 0.97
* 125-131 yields 0.58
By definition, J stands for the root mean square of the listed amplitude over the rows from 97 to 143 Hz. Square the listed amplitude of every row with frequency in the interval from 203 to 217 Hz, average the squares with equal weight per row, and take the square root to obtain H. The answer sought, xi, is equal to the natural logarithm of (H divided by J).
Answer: 0.2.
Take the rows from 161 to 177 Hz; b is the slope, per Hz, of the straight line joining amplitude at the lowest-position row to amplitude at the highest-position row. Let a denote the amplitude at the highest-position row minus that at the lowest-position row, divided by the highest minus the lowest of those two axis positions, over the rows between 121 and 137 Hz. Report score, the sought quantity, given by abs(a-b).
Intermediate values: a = -0.03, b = 0.02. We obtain 0.049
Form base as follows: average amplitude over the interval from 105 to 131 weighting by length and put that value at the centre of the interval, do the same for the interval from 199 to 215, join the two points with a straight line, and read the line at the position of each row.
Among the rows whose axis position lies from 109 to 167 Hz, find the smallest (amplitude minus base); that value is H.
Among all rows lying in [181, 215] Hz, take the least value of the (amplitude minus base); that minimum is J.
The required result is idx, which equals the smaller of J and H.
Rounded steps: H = -0.59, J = -0.06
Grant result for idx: -0.59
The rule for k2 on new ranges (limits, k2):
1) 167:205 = 45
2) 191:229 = 41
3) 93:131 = 39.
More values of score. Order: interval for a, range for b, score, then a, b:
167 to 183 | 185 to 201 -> 0.010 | 0.01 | 0.00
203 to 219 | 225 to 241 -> 0.032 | -0.01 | 0.02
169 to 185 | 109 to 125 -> 0.022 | 0.00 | -0.02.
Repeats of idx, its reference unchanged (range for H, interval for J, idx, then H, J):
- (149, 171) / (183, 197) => -0.40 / -0.40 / 0.04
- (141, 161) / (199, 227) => -0.46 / -0.45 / -0.46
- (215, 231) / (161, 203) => -0.46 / -0.46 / -0.14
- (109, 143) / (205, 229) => -0.59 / -0.59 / -0.46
